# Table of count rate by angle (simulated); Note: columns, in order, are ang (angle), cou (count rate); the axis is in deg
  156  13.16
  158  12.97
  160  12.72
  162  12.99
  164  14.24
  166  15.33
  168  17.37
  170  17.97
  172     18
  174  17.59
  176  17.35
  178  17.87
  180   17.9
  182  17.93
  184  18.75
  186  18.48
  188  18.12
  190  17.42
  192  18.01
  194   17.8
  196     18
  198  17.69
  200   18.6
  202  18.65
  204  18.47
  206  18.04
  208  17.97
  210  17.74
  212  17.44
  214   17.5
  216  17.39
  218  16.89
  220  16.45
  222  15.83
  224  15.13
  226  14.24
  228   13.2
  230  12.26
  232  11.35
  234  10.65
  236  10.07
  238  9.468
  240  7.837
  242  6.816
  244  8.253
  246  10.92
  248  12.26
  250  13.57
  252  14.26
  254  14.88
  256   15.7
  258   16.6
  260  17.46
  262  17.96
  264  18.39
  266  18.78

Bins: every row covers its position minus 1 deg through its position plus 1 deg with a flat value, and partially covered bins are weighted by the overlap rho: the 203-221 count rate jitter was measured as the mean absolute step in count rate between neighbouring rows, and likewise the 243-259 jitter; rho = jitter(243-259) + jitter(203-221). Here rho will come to 1.5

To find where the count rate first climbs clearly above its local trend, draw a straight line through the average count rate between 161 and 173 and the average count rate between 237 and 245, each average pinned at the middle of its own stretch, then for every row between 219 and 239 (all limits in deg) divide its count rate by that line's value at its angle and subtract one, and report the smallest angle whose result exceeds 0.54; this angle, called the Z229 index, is 220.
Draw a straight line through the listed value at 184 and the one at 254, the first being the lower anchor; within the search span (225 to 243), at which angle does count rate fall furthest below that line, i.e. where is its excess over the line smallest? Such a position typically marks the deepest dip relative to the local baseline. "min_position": 242 deg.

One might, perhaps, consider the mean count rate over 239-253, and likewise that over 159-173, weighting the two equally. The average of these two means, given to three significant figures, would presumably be 13.0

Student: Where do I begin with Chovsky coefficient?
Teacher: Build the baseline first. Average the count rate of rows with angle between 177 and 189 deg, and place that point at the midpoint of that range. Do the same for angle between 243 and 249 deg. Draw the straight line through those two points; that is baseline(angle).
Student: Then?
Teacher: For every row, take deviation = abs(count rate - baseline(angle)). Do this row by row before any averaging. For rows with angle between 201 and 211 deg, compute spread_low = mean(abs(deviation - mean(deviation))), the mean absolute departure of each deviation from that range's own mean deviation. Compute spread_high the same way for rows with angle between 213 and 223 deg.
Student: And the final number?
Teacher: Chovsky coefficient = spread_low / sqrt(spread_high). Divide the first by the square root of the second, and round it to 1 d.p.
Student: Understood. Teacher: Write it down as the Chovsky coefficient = 0.1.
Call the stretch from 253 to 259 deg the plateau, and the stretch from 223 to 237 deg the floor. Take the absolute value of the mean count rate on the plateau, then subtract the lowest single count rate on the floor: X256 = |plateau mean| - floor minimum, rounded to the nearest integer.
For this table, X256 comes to 6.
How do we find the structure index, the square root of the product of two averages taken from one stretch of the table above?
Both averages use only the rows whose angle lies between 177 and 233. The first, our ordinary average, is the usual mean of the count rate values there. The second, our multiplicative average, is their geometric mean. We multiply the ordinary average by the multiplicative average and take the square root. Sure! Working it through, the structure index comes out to 16.9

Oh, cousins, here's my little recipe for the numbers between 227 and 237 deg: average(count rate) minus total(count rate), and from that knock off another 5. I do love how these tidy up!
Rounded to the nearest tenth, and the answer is -51.0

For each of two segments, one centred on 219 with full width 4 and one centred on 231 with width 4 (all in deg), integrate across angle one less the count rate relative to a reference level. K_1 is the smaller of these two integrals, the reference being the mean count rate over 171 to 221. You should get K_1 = 0.26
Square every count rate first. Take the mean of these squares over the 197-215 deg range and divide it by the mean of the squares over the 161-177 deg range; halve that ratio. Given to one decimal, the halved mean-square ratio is 0.6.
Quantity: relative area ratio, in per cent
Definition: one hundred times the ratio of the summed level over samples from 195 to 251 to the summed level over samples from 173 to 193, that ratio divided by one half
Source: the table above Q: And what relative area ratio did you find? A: 449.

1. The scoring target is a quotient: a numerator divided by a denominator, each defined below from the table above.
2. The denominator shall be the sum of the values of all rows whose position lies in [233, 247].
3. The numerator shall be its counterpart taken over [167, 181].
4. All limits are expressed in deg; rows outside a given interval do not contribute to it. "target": 1.9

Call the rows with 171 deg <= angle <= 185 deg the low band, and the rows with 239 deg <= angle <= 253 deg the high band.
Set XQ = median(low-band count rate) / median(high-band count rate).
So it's 1.64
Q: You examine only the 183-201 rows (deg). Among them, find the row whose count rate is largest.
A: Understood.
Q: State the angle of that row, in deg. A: 184 deg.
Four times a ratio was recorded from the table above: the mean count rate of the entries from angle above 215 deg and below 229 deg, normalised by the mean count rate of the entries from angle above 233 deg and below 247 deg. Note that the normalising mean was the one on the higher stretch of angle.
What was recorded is 6.8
